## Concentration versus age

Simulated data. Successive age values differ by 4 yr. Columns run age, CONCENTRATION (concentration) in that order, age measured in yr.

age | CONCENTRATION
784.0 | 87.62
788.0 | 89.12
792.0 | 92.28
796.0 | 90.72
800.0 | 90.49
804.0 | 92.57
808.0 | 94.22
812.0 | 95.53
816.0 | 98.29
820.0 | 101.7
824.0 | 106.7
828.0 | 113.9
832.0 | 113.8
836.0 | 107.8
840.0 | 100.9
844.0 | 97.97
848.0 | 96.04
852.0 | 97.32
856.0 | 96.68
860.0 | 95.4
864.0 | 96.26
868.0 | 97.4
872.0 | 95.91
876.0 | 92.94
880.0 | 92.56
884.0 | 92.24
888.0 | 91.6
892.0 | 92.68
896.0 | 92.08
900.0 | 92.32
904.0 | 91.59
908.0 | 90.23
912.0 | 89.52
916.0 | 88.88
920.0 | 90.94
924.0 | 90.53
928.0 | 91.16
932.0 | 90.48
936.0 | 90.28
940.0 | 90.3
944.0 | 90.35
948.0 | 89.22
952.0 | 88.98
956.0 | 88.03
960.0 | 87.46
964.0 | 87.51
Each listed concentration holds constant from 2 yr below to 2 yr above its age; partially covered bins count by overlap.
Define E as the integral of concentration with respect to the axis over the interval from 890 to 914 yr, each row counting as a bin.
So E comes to 2194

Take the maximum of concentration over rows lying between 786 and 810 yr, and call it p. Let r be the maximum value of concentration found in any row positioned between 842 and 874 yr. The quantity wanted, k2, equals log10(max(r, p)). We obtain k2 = 1.99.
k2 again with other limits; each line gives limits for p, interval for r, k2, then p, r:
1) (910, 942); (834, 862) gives 2.03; 91.16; 107.8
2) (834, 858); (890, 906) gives 2.03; 107.8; 92.68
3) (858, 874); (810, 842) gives 2.06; 97.4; 113.9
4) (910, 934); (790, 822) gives 2.01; 91.16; 101.7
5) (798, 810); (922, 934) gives 1.97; 94.22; 91.16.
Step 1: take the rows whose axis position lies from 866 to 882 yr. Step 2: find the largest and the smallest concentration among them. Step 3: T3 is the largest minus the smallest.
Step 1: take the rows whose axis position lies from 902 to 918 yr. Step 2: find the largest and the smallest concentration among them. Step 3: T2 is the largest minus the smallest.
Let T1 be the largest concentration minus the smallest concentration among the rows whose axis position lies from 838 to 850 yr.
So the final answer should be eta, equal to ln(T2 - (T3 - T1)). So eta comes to 1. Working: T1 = 4.9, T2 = 2.7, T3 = 4.8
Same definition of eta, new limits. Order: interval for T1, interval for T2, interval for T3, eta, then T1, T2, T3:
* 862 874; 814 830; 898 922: 3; 1.5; 15.6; 3.4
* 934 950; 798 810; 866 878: -1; 1.1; 3.7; 4.5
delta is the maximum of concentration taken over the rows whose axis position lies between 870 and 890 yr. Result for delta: 95.91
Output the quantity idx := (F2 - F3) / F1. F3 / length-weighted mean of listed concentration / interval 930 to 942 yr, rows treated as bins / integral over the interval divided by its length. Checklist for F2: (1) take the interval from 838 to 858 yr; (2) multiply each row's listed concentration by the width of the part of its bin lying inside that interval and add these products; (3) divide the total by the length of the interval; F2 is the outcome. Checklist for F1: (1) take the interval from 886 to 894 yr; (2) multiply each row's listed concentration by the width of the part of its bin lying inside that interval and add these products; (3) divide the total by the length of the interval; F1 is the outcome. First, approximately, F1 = 92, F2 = 98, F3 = 90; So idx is 0.08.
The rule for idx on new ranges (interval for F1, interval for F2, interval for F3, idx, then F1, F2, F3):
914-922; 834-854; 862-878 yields 0.05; 90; 100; 96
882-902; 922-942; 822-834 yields -0.23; 92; 91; 111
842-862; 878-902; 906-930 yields 0.02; 97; 92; 90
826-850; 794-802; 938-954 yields 0.01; 105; 91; 90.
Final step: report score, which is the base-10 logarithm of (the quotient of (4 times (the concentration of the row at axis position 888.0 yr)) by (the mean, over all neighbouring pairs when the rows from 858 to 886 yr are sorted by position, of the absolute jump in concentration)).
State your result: 2.49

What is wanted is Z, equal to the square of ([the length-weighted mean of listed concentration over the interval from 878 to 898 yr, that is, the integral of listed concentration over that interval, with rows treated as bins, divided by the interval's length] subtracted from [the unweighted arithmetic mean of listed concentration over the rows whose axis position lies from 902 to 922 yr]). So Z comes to 4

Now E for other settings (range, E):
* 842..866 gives 2319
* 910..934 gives 2166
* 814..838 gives 2569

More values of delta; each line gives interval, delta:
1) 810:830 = 113.9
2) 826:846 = 113.9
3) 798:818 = 98.29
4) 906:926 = 90.94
